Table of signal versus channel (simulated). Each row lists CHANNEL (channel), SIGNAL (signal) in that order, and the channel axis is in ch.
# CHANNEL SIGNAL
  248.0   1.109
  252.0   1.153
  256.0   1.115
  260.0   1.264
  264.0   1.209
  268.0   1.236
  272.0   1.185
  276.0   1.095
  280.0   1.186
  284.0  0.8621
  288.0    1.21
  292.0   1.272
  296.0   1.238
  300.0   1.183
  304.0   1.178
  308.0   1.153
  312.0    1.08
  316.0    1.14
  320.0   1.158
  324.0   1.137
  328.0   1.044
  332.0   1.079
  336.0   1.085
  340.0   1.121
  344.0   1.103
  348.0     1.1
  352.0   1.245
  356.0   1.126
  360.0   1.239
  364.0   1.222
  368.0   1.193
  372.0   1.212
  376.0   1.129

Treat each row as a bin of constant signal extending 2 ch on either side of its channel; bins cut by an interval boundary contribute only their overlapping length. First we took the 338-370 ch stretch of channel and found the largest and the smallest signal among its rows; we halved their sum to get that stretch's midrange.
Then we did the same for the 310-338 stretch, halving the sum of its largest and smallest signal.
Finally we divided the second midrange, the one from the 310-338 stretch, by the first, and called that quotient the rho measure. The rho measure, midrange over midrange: 0.939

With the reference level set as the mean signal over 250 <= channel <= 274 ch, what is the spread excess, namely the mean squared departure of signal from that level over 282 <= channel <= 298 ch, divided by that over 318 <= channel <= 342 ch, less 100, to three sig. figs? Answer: -96.9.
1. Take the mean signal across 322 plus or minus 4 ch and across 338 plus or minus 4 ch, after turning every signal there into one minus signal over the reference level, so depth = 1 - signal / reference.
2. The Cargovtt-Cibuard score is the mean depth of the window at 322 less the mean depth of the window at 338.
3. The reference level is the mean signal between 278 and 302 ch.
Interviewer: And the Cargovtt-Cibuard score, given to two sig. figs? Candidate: -0.038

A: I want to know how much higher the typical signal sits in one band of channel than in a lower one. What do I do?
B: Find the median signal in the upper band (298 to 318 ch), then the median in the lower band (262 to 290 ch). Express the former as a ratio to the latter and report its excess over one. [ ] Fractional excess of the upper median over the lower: -0.028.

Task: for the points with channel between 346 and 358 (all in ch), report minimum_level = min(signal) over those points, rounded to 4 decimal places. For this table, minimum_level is 1.1000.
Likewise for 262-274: 1.1850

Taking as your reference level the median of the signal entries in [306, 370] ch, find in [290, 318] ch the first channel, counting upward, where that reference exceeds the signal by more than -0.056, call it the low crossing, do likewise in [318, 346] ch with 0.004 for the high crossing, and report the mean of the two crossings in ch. 314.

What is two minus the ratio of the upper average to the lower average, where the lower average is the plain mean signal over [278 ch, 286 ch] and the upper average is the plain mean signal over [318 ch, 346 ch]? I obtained 0.92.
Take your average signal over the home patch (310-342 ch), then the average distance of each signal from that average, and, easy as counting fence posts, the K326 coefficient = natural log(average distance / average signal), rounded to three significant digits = -3.50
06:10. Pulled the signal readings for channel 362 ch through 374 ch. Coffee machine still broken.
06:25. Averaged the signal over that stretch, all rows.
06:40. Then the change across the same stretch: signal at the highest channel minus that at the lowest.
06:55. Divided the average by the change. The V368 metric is -121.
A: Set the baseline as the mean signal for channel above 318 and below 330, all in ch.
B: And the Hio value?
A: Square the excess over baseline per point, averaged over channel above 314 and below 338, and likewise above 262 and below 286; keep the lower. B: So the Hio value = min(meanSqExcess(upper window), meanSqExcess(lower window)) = 0.0017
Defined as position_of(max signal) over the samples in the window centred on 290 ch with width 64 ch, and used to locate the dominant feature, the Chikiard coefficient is 292.0 ch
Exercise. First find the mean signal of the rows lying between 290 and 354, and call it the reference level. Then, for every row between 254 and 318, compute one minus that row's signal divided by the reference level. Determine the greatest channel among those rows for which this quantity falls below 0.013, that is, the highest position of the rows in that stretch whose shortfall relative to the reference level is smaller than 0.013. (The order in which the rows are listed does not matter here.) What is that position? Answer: 316.0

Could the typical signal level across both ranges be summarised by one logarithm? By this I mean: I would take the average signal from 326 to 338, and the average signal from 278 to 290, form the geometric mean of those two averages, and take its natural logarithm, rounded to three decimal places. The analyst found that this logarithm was 0.075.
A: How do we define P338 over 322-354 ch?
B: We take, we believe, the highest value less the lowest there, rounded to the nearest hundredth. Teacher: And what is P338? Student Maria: 0.20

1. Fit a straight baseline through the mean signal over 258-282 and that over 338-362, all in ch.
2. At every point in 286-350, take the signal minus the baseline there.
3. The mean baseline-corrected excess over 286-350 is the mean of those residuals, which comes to -0.029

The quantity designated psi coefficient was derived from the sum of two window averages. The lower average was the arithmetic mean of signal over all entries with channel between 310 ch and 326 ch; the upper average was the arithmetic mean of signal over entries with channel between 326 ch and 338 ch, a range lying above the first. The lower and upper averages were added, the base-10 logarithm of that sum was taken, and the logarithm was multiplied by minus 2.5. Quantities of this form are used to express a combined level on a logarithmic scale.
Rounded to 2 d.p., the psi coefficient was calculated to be -0.86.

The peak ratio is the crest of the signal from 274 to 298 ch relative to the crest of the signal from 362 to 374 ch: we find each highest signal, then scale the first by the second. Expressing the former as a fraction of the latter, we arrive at 1.041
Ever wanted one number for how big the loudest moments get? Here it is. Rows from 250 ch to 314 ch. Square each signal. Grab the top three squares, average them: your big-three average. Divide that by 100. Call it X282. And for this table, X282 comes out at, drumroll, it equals 0.0158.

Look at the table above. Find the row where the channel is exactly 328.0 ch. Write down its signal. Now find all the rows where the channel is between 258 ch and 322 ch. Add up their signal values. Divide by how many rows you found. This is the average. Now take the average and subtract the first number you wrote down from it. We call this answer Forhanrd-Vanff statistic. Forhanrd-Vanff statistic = 0.12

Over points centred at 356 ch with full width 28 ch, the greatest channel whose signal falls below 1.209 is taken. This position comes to 368.0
